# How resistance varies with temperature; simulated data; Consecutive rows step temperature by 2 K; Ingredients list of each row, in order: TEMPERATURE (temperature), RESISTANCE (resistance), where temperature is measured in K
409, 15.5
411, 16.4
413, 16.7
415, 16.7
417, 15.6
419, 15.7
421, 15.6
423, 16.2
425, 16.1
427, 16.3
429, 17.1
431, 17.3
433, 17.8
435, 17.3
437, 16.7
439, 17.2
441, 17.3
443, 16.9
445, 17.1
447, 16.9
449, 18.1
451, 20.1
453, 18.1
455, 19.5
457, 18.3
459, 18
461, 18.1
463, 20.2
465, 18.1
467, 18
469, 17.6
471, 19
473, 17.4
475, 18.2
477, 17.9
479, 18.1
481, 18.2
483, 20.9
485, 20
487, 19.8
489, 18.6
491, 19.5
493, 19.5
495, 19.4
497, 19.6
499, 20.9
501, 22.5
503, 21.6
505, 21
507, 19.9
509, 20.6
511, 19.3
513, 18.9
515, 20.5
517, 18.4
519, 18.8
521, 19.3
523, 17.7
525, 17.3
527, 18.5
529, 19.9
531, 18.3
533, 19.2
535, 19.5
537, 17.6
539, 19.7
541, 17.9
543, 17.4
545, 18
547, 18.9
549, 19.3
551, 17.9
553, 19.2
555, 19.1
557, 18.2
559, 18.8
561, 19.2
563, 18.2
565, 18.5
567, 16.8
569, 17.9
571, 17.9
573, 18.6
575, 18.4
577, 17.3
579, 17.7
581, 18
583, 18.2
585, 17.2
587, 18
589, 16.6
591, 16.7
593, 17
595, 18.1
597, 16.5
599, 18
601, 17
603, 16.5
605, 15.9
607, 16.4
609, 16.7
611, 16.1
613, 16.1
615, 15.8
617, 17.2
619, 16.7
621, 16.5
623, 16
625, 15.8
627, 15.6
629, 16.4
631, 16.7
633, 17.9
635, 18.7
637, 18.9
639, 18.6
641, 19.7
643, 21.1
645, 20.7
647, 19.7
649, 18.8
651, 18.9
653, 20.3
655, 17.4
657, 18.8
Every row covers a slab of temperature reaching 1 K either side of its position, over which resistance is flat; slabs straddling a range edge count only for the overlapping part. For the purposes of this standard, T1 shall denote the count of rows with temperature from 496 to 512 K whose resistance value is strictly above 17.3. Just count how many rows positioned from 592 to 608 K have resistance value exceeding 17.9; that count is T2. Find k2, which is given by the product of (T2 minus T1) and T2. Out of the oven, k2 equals -12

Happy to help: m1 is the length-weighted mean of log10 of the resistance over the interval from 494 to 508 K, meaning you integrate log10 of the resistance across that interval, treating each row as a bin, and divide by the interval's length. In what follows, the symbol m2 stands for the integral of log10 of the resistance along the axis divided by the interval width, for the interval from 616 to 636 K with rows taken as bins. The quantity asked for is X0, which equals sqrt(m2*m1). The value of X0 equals 1.27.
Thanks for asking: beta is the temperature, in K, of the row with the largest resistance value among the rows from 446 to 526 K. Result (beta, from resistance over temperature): 501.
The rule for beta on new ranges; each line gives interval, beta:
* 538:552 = 539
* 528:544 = 529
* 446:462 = 451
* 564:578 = 573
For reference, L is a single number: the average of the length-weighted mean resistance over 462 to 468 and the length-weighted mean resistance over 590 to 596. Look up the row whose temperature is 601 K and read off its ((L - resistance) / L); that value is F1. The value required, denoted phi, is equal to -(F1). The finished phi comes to -0.06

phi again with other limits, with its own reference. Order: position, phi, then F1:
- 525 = -0.04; 0.04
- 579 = -0.02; 0.02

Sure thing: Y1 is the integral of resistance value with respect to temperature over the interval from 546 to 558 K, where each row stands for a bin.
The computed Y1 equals 225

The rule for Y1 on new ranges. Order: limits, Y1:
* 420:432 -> 197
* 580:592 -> 209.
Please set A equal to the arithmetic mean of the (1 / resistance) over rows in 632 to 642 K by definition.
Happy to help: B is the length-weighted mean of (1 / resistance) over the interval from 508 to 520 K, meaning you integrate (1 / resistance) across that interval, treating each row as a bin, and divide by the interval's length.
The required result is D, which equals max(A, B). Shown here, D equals 0.0534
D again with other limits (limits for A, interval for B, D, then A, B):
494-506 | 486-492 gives 0.0519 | 0.048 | 0.0519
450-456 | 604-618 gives 0.0613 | 0.052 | 0.0613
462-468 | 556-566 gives 0.0538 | 0.053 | 0.0538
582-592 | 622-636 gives 0.0600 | 0.058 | 0.0600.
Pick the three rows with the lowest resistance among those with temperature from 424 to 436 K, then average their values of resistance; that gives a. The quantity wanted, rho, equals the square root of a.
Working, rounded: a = 16.5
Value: 4.06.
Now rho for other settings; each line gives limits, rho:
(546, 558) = 4.28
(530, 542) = 4.23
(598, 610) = 4.03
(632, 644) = 4.29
